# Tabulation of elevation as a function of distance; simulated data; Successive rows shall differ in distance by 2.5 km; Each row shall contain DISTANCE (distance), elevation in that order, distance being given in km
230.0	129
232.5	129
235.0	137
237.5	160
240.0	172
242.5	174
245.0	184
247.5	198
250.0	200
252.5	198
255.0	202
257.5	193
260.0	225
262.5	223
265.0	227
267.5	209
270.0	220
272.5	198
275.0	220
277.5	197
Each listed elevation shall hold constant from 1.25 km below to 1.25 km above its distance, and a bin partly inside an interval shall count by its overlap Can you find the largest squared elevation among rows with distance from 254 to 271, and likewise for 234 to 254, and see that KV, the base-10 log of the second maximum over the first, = -0.11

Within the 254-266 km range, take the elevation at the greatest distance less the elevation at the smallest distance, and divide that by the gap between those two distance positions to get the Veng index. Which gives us 2.5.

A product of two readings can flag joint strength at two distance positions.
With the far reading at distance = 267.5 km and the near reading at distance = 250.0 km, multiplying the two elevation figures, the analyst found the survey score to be 41800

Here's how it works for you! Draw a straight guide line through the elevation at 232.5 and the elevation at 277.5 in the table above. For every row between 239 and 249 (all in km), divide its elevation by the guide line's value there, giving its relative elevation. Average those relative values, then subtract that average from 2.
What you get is 0.75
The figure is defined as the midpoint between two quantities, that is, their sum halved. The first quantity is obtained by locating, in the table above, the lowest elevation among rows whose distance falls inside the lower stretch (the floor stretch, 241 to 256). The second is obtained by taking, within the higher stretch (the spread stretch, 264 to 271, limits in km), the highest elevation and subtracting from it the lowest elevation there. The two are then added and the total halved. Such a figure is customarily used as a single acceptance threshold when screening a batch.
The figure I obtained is 96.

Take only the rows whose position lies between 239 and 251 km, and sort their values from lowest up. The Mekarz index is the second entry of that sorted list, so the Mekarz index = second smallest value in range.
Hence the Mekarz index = 174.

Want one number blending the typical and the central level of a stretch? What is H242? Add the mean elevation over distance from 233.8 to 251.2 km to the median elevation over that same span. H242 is 349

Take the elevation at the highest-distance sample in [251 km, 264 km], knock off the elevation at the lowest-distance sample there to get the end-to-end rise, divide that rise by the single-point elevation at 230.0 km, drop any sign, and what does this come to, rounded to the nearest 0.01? 0.19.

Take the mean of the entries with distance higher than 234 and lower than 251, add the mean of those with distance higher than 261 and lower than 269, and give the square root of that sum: 19.9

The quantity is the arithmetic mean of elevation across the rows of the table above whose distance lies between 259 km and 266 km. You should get 225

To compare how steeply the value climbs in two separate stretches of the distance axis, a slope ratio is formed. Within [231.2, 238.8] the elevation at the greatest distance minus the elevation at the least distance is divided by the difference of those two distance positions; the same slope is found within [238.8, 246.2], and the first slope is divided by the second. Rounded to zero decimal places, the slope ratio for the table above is 3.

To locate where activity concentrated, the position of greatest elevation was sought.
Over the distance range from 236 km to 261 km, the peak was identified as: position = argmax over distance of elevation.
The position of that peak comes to 260.0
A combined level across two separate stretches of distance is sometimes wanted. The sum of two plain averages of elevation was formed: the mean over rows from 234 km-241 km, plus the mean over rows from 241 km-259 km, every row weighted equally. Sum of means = 349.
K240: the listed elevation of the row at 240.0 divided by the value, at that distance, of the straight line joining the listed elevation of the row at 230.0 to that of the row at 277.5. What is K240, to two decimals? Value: 1.20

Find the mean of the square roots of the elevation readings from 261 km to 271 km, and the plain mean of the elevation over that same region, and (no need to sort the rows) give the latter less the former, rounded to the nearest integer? 205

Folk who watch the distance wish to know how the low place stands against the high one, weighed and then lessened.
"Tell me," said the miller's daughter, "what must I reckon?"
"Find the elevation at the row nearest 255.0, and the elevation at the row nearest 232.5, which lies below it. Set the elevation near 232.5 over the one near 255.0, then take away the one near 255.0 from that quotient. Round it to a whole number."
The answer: -201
